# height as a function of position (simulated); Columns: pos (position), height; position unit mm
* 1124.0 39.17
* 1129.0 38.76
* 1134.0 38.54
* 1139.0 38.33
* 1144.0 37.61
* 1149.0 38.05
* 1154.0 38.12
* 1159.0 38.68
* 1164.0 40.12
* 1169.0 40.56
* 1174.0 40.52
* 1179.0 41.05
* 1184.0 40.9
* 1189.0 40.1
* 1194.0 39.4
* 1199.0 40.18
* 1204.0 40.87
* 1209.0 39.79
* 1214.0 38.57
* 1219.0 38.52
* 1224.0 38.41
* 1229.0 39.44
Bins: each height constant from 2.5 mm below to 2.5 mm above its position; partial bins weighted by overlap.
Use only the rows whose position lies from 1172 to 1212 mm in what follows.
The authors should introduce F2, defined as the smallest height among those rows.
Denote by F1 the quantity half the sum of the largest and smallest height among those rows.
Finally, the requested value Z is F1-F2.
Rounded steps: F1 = 40.2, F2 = 39.4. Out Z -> 0.8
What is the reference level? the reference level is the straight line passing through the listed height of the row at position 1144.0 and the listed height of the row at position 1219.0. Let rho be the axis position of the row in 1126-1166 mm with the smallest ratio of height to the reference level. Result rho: 1144.0 mm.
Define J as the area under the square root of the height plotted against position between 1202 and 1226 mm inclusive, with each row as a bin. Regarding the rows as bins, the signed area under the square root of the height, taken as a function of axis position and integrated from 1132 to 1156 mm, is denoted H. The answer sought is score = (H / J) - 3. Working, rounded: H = 148.2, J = 150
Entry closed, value -2.01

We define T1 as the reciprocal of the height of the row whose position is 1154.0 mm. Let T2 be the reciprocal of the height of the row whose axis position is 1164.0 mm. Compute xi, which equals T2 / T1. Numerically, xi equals 0.95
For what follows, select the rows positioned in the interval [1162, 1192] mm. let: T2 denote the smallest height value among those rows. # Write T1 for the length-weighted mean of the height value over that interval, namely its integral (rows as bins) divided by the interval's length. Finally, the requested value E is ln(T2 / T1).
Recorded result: -0.011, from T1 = 40.5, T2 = 40.1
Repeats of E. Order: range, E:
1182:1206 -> -0.022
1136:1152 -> -0.011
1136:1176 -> -0.036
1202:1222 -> -0.022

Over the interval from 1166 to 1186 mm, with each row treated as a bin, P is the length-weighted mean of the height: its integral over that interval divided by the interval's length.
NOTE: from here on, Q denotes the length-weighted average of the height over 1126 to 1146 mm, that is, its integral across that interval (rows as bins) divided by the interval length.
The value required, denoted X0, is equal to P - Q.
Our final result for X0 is 2.4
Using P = 40.7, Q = 38.3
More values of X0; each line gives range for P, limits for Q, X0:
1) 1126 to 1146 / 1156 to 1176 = -1.6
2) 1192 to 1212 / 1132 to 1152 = 1.9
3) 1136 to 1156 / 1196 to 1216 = -1.8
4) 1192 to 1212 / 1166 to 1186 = -0.7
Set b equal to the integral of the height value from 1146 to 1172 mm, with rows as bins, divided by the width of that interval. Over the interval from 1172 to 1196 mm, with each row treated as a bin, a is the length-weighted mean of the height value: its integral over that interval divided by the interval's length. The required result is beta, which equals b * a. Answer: 1580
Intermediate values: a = 40.4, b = 39.1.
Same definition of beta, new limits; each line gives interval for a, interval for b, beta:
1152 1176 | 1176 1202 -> 1598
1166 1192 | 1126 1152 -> 1554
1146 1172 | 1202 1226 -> 1533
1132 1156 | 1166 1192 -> 1547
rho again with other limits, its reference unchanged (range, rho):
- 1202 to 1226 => 1224.0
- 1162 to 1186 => 1164.0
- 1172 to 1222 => 1219.0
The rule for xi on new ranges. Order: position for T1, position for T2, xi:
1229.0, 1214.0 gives 1.02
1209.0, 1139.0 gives 1.04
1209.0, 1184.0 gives 0.97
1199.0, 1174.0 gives 0.99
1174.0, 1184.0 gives 0.99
